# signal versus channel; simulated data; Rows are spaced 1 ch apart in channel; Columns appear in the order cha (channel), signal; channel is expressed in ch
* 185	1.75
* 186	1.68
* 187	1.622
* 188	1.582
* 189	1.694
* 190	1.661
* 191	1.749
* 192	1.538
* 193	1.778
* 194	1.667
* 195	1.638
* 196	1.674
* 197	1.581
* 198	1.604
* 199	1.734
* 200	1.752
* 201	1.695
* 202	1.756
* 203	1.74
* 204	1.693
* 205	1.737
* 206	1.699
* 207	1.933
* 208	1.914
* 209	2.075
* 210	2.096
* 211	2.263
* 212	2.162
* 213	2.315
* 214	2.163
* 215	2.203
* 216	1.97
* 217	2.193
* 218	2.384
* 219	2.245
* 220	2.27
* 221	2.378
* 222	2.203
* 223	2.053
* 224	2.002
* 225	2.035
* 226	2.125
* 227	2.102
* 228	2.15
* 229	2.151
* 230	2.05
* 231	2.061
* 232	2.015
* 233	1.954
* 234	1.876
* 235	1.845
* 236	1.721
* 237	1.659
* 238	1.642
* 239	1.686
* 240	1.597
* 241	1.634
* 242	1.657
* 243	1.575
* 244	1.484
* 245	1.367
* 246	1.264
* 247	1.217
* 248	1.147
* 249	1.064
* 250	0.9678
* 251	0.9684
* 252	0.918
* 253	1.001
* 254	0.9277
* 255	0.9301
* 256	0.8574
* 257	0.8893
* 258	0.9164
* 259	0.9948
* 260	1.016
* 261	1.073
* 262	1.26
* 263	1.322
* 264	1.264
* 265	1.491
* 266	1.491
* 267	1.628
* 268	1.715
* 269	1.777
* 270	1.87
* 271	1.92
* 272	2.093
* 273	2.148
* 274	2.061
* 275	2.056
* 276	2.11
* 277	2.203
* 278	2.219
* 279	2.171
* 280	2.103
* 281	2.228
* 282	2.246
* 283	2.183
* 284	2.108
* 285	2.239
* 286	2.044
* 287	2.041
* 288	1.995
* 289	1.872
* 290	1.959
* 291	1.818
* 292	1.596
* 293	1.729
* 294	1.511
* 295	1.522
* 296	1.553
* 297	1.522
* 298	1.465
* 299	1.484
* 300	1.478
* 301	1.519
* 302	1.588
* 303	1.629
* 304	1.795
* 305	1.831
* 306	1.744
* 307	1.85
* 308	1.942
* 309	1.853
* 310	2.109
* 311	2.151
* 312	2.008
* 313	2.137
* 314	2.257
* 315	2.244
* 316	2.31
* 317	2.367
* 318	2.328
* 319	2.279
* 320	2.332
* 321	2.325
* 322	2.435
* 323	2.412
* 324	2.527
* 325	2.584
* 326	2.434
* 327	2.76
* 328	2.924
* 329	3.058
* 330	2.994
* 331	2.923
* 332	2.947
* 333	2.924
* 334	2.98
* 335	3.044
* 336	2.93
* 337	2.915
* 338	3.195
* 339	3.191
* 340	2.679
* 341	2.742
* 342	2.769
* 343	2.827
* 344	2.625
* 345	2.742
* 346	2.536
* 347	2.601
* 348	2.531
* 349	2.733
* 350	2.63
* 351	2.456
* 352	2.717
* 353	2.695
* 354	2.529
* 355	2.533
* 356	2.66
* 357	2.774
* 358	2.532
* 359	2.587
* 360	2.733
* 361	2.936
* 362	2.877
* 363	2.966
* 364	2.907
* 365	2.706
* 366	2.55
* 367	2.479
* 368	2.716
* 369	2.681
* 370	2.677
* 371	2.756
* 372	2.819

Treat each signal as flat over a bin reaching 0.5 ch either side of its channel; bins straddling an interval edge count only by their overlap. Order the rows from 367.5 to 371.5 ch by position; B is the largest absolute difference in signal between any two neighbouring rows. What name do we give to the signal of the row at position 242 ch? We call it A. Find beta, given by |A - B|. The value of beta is 1.6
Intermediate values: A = 1.657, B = 0.079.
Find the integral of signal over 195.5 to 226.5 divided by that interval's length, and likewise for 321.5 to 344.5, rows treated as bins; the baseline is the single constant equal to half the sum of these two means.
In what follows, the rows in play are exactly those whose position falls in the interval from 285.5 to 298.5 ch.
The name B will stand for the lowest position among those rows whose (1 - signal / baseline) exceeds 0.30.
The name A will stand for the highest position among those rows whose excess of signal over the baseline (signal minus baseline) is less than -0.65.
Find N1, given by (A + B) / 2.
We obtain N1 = 295.0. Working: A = 298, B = 292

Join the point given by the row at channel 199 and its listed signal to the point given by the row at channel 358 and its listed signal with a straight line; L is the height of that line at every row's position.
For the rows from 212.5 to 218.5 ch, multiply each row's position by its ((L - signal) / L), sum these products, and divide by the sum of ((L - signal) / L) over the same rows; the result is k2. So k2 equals 215.5 ch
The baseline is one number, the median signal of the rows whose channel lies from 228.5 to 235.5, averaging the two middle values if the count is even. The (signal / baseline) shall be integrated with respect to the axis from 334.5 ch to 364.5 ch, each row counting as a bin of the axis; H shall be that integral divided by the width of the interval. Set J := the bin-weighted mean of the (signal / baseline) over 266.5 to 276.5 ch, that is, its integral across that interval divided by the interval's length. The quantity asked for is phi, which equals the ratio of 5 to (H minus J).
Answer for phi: 12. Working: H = 1.37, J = 0.96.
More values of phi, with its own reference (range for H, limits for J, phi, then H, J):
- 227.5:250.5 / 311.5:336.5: -11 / 0.82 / 1.28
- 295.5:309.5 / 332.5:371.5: -9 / 0.82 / 1.36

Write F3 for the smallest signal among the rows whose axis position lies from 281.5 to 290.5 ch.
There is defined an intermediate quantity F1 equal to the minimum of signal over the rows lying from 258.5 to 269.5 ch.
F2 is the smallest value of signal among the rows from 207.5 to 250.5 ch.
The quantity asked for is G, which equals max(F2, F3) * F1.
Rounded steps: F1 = 0.9948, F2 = 0.9678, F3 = 1.872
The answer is 1.9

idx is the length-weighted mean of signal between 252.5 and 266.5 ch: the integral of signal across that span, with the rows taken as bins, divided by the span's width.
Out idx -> 1.1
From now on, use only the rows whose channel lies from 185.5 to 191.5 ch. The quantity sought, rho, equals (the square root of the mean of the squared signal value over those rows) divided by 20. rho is 0.083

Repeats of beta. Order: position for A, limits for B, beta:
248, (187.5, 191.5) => 1.0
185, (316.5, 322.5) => 1.6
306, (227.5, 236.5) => 1.6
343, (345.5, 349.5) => 2.6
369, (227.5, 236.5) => 2.6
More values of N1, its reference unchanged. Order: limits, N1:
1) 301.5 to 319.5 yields 304.0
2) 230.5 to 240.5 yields 238.5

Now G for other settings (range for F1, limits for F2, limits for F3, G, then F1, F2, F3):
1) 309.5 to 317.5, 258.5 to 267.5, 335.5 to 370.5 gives 4.9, 2.008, 0.9948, 2.456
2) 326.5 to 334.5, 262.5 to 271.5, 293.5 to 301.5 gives 4.0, 2.76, 1.264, 1.465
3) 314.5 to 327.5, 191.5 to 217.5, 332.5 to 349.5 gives 5.7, 2.244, 1.538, 2.531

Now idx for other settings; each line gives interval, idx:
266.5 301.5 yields 1.9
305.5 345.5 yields 2.5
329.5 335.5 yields 3.0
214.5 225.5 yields 2.2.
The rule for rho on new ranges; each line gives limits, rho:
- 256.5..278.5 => 0.084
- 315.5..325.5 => 0.120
